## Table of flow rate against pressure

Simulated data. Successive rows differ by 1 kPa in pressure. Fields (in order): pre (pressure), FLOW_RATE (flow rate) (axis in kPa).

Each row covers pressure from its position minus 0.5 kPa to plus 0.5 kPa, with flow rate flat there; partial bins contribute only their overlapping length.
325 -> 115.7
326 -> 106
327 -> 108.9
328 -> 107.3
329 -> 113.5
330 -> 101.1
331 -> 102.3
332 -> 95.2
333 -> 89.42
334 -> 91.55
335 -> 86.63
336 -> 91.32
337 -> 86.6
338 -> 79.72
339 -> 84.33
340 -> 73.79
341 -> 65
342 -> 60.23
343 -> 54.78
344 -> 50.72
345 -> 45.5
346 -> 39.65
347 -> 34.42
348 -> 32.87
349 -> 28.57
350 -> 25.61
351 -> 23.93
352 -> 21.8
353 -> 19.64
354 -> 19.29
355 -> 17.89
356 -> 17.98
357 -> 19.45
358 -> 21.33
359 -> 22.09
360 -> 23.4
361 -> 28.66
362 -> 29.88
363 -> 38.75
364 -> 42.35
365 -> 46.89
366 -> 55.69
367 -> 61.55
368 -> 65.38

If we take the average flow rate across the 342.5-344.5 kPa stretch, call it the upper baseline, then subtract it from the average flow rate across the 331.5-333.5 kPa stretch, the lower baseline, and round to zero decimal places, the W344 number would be 40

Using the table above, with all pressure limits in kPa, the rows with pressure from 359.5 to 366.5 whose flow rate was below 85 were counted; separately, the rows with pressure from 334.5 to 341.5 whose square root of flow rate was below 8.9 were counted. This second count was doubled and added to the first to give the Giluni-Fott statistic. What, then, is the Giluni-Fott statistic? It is 11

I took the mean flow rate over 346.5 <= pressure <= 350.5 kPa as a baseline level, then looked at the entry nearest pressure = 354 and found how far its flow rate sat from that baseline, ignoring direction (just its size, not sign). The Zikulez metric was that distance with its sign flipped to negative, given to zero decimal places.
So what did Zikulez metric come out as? -11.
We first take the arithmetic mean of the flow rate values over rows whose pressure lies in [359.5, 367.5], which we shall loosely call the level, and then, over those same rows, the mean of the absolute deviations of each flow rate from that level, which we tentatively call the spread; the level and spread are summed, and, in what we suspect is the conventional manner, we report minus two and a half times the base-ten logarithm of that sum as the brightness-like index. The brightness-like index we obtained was -4.3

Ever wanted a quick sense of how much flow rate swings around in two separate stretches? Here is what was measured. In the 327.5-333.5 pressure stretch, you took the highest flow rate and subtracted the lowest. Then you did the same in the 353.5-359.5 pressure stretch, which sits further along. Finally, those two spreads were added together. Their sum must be 28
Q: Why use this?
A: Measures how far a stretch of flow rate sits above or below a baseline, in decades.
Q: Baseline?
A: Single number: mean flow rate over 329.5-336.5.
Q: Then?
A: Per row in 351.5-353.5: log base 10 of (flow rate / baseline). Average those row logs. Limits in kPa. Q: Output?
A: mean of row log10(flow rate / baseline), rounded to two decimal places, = -0.66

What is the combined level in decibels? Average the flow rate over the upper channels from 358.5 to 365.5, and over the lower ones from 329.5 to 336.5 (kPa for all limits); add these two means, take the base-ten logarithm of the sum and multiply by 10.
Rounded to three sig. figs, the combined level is 21.0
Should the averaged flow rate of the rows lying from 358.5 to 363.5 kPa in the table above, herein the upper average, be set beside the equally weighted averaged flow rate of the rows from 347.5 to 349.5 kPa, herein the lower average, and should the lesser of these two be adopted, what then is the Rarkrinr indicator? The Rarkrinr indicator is 28.6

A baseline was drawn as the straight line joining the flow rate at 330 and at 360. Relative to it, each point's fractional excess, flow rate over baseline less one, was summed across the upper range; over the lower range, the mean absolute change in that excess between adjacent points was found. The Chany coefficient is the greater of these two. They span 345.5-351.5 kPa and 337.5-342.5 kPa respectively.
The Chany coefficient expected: 0.079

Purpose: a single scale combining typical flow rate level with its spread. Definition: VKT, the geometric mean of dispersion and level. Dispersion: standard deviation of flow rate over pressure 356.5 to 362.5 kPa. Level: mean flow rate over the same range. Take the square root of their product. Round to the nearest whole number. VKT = 10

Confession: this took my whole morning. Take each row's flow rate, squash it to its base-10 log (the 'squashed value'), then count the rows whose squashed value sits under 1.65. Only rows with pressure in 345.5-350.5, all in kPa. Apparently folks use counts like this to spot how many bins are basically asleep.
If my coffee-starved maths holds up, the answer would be 5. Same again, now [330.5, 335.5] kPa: 0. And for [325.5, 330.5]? 0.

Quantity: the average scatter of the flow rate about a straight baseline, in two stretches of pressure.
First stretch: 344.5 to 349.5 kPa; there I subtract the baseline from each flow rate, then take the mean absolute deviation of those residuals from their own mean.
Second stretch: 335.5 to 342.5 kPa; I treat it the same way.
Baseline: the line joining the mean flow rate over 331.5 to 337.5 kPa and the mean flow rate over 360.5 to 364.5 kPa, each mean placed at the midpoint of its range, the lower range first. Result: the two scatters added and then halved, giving 4.4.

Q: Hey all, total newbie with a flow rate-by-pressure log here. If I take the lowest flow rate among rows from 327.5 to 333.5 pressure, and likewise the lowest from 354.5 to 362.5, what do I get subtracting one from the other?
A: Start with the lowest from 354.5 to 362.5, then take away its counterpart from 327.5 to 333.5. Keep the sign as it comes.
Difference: -72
